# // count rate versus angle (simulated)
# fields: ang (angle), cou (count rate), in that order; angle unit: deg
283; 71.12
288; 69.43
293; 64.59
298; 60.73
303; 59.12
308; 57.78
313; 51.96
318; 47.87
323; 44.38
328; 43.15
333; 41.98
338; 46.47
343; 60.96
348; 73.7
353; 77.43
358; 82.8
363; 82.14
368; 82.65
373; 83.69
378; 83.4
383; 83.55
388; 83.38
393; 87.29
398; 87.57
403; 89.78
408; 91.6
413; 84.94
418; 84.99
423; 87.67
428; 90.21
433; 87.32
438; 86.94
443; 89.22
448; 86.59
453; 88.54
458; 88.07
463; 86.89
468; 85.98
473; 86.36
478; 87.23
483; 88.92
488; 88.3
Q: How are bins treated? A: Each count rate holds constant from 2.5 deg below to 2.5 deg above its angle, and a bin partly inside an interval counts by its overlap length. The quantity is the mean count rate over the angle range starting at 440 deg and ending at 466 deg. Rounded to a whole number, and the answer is 88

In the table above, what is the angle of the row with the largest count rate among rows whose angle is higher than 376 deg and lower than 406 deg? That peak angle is 403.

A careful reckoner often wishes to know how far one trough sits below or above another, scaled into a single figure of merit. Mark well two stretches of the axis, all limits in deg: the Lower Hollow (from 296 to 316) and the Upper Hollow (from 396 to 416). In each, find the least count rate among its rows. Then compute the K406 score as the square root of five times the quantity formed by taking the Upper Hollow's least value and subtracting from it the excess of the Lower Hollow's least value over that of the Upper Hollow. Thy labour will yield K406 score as 24.3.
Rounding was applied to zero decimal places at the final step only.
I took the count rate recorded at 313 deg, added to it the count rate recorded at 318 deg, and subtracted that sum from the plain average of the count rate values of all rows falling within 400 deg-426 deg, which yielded -12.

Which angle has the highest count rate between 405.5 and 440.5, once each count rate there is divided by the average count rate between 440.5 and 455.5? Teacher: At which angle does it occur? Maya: 408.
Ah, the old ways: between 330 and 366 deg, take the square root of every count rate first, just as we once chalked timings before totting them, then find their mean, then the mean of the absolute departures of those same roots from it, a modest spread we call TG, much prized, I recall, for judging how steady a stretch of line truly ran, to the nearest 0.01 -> 0.91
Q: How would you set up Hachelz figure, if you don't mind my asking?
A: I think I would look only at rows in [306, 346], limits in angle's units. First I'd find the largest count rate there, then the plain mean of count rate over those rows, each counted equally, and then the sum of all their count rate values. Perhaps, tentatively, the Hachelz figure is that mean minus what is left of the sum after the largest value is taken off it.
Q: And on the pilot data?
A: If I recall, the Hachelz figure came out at -284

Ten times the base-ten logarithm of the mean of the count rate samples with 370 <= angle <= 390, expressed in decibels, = 19.22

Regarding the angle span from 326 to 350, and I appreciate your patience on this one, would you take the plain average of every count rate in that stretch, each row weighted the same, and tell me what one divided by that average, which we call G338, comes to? 0.019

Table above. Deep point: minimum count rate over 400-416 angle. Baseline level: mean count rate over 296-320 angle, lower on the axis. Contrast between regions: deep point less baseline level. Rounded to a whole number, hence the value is 29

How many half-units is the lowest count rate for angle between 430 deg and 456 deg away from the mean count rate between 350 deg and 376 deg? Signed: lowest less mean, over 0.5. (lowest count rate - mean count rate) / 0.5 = 10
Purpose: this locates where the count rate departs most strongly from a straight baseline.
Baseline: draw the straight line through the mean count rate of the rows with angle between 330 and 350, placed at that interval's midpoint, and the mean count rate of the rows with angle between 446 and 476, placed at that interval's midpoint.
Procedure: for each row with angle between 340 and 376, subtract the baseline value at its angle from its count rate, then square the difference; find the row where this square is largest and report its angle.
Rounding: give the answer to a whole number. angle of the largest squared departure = 358 deg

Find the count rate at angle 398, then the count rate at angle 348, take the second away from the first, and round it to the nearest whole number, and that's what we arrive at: 14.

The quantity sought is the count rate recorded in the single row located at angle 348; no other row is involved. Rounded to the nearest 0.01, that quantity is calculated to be 73.70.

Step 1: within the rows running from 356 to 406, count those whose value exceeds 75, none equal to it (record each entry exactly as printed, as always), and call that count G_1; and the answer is 10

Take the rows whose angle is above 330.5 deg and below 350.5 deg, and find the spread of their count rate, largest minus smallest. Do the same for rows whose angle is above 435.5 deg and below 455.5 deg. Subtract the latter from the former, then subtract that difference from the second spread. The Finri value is -26.5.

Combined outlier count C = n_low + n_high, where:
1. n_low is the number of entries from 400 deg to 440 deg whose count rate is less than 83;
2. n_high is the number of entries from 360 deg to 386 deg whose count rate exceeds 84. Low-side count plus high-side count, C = 0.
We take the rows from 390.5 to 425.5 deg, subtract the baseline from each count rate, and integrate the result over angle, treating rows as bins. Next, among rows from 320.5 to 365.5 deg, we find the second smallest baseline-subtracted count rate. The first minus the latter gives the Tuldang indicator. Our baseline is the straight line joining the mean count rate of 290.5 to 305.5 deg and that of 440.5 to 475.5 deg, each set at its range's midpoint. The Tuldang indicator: 317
